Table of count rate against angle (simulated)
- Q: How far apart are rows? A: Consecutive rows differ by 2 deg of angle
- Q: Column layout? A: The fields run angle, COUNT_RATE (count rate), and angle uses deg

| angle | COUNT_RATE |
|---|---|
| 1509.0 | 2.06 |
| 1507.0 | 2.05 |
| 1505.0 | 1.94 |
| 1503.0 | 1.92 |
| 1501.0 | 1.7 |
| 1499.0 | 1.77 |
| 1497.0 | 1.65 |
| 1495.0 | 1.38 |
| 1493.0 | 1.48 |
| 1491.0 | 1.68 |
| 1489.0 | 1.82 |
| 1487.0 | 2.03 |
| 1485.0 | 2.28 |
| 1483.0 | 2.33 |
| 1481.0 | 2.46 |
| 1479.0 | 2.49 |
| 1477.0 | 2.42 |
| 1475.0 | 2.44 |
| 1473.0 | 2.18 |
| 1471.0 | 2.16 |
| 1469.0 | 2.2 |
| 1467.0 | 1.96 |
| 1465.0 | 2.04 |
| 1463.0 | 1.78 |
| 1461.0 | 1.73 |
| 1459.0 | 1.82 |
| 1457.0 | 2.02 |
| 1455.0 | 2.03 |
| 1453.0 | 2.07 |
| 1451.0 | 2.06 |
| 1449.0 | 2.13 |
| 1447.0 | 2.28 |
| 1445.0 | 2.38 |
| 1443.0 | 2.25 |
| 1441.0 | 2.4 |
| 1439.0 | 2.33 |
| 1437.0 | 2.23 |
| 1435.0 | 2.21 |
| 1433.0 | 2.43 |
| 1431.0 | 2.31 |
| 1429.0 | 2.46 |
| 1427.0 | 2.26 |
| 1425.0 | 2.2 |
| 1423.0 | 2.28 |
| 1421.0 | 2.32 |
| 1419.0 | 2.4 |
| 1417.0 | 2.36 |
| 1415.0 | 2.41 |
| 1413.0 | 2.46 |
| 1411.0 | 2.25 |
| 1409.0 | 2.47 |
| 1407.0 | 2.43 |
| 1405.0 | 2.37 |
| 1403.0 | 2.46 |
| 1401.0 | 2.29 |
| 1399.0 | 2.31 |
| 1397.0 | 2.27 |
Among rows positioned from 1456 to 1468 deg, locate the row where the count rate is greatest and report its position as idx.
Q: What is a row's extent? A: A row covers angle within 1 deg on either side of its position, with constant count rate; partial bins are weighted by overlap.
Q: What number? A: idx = 1465.0 deg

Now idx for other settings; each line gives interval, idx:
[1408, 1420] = 1409.0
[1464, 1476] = 1475.0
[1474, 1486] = 1479.0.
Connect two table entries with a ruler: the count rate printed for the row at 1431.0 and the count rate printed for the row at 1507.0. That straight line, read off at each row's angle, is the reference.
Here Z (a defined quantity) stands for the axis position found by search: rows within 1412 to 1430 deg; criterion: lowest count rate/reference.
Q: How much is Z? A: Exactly 1425.0 deg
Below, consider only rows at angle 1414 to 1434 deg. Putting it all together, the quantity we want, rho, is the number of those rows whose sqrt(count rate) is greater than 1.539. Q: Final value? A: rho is 4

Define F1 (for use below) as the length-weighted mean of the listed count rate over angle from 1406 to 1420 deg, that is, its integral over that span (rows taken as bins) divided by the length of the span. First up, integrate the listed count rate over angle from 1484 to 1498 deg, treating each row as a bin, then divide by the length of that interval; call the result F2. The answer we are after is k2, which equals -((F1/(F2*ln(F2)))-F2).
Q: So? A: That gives -0.6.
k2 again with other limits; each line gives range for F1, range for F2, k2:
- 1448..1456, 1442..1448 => 1.2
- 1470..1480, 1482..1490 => 0.6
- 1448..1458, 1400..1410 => 1.4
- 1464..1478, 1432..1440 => 1.2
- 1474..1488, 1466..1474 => 0.7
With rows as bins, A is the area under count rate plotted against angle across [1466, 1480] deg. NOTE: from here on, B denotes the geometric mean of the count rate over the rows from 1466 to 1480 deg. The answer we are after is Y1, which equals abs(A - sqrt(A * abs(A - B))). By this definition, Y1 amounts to 1.15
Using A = 31.7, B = 2.26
